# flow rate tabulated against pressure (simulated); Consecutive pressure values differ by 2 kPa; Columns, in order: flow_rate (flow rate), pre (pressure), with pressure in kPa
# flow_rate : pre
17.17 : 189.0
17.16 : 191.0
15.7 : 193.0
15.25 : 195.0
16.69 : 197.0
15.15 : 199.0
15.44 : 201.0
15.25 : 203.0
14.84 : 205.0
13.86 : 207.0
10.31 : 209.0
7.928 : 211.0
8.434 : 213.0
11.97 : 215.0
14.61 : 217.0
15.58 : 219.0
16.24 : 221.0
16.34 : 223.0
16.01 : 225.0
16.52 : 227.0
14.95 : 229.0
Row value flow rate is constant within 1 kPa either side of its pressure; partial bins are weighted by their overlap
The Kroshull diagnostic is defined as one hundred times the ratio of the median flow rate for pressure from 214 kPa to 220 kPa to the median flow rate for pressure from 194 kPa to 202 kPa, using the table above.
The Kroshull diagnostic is 95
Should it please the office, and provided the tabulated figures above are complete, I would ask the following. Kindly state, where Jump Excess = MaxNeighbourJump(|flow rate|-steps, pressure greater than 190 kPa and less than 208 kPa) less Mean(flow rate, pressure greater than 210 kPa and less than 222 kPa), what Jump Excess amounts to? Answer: -11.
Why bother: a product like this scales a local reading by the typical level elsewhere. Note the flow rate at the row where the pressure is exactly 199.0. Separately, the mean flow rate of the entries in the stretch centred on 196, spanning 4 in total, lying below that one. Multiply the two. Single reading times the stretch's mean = 242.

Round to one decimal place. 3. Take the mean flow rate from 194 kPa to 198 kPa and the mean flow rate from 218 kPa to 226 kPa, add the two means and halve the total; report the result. 16.0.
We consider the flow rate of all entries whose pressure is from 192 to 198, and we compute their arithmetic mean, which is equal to 15.9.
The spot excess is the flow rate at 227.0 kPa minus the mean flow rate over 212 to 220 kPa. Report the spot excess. 4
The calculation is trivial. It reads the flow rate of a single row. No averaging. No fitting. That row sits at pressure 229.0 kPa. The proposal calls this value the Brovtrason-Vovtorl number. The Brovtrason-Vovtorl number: 14.95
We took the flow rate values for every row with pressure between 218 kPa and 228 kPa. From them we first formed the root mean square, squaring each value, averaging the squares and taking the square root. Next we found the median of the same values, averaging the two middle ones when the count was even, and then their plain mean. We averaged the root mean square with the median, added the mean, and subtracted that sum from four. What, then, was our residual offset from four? -28.3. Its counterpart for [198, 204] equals -26.5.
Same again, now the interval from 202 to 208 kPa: -25.4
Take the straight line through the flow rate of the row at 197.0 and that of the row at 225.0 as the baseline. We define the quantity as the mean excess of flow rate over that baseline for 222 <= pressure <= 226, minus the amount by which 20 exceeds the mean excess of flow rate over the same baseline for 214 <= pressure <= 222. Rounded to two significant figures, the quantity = -21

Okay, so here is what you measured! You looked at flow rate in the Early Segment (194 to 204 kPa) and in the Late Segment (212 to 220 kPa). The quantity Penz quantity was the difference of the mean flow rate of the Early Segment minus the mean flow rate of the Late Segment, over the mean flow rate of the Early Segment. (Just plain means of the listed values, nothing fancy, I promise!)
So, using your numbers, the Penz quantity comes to 0.19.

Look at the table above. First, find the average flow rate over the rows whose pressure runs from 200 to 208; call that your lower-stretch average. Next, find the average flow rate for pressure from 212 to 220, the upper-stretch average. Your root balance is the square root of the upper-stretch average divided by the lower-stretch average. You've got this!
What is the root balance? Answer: 0.92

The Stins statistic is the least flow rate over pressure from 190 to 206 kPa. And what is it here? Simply 14.84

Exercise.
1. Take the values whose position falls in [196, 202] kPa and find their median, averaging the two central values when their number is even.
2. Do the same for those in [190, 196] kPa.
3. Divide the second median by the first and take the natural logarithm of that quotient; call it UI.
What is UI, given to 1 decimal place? 0.0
